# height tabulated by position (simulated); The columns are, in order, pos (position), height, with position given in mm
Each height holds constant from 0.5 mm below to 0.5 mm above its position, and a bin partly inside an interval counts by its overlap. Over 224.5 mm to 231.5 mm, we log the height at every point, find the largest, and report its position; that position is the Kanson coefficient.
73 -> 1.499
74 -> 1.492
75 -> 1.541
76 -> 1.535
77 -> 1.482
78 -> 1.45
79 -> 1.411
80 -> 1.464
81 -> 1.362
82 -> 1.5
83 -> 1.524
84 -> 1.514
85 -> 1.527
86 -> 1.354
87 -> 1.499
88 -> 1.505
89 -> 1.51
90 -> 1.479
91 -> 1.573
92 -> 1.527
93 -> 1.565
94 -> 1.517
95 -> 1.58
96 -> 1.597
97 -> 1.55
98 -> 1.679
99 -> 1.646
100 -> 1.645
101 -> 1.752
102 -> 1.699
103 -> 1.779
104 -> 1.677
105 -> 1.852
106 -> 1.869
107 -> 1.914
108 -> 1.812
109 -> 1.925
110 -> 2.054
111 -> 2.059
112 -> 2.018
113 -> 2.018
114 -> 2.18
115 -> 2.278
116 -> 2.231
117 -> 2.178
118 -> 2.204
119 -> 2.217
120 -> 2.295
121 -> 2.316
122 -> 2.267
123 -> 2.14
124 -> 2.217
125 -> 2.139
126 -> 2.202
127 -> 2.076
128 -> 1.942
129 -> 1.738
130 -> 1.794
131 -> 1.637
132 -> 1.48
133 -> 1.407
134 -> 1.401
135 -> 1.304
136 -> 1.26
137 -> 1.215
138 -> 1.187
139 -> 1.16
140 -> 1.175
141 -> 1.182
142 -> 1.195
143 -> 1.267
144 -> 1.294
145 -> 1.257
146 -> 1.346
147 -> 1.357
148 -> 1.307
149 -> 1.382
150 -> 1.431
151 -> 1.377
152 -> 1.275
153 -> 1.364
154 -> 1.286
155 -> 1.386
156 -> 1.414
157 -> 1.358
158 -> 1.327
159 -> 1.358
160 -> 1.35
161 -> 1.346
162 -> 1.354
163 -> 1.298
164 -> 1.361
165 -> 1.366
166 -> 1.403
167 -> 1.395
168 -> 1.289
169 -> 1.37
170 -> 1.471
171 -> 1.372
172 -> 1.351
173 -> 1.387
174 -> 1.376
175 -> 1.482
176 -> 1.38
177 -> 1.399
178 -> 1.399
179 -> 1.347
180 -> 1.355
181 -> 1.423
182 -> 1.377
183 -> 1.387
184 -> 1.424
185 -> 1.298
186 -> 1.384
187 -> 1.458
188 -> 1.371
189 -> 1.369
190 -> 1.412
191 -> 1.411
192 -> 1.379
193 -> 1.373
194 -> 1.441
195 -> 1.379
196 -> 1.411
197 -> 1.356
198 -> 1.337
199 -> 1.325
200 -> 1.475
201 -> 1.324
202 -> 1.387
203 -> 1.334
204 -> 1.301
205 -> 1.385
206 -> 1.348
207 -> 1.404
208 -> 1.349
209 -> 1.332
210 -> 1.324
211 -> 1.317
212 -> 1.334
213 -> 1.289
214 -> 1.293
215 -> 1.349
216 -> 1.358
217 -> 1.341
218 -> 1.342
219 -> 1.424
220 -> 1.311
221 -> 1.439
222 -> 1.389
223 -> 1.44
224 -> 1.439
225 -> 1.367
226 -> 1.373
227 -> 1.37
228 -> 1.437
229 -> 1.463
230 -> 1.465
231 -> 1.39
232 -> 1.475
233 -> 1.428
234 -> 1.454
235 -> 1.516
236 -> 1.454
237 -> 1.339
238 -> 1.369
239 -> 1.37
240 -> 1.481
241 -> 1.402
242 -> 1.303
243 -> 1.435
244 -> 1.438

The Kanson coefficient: 230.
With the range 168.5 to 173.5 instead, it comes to 170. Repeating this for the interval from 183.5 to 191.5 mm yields 187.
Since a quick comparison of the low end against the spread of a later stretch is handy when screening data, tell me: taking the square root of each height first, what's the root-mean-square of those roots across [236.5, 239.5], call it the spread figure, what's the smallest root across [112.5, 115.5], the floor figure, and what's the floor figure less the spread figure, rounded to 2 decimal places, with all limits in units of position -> 0.25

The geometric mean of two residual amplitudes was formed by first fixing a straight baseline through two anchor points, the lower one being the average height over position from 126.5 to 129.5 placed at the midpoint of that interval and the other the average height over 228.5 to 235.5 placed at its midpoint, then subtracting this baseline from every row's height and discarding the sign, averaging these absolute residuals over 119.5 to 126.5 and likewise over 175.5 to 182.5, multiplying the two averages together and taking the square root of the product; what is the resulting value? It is 0.30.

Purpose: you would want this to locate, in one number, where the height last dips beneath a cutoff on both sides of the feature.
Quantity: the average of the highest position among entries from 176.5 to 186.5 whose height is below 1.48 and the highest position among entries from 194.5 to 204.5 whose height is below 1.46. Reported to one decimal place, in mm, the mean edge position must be 195.0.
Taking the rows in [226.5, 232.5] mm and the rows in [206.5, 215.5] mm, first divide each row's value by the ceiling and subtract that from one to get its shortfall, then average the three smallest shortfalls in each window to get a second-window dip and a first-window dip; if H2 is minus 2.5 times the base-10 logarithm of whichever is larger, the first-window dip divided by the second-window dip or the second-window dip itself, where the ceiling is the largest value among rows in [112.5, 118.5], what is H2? -0.1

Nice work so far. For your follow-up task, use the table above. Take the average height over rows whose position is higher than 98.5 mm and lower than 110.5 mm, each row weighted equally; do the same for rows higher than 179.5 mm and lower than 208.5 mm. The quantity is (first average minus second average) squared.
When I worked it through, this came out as 0.18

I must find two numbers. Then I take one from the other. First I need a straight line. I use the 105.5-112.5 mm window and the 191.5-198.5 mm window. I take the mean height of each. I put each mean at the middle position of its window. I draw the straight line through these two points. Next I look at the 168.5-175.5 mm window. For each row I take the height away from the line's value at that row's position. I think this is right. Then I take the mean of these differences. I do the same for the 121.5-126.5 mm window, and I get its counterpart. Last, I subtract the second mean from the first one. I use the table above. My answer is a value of 0.47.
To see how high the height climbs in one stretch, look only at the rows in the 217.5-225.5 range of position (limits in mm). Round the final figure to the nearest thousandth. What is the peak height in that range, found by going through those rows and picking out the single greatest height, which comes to 1.440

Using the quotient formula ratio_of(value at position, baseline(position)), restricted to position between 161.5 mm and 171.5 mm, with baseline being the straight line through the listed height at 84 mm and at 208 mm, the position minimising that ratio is 168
